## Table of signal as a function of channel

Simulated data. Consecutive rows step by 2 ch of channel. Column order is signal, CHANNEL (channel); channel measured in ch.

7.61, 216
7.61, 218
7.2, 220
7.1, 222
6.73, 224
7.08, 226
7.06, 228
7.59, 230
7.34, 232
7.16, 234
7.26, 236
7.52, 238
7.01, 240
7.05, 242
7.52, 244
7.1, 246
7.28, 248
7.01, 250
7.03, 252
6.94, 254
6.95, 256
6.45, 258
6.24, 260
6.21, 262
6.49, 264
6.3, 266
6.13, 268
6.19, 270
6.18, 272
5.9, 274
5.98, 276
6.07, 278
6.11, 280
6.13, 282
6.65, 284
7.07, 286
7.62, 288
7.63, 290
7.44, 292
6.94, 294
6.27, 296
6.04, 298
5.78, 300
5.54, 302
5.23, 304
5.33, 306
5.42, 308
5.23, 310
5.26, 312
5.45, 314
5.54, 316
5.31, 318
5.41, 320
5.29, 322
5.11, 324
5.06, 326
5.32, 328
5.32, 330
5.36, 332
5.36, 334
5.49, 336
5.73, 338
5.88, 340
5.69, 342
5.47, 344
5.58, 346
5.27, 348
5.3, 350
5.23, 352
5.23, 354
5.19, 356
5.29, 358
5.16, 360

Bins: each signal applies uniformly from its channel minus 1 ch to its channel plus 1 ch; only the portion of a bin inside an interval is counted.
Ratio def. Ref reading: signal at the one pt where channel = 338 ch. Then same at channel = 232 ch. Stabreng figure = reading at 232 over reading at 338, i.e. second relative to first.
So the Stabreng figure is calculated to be 1.28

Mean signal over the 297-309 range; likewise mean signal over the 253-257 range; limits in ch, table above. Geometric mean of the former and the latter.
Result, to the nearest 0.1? 6.2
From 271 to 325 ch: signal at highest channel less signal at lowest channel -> -1.1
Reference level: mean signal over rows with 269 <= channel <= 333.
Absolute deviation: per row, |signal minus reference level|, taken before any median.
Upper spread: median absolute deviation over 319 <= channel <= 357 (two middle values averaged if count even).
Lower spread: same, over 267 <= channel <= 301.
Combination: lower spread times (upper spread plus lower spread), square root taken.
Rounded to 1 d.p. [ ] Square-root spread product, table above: 0.5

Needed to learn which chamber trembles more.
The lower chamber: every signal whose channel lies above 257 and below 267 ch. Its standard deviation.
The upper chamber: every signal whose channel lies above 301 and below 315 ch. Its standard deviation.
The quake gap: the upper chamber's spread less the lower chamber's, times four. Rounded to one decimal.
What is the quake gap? 0.0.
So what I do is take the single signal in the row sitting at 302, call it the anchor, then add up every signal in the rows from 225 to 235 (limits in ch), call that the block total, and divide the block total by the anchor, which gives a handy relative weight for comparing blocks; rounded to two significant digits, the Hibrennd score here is 6.5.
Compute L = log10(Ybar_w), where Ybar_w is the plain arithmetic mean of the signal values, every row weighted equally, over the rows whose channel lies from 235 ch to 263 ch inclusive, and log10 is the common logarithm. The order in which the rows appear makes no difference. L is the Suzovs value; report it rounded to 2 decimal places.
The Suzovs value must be 0.84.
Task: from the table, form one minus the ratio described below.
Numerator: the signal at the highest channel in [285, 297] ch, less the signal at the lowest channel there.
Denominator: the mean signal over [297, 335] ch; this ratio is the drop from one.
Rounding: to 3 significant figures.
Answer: 1.15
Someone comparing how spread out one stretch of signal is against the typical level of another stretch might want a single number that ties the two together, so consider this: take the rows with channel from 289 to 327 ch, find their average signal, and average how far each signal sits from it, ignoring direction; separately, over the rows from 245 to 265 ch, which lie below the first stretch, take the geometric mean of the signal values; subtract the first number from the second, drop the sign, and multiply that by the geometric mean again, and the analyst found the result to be 41.7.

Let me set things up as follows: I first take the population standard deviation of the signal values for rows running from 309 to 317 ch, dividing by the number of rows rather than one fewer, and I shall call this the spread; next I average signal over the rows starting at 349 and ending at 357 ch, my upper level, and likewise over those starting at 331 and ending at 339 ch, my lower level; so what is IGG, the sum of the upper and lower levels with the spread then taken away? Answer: 10.6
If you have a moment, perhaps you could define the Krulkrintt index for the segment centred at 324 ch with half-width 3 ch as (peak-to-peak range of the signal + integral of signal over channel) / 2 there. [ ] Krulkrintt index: 15.6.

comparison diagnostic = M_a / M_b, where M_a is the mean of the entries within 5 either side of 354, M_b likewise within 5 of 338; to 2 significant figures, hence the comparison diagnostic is 0.93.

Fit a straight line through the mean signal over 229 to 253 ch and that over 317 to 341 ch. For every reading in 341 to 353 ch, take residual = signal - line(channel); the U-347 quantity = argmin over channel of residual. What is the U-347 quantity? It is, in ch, 348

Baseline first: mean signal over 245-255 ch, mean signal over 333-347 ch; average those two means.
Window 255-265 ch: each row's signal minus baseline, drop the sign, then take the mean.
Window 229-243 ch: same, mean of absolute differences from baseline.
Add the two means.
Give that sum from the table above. 1.2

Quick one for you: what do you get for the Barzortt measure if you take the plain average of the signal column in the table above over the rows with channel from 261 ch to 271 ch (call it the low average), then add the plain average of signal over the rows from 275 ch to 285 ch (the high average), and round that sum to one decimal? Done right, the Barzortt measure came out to 12.5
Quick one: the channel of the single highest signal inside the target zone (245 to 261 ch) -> 248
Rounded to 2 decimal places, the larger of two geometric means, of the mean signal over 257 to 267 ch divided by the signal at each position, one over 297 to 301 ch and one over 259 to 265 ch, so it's 1.07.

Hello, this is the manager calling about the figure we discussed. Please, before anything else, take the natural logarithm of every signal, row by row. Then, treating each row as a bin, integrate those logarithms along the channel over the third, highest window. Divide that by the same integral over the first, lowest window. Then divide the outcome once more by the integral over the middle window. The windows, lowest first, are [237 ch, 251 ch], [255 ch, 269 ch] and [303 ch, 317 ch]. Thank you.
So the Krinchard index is 0.0327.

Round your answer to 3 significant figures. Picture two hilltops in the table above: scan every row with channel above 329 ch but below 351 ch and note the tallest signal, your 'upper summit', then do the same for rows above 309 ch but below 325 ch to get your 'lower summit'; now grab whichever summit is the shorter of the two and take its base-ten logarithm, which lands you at 0.744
